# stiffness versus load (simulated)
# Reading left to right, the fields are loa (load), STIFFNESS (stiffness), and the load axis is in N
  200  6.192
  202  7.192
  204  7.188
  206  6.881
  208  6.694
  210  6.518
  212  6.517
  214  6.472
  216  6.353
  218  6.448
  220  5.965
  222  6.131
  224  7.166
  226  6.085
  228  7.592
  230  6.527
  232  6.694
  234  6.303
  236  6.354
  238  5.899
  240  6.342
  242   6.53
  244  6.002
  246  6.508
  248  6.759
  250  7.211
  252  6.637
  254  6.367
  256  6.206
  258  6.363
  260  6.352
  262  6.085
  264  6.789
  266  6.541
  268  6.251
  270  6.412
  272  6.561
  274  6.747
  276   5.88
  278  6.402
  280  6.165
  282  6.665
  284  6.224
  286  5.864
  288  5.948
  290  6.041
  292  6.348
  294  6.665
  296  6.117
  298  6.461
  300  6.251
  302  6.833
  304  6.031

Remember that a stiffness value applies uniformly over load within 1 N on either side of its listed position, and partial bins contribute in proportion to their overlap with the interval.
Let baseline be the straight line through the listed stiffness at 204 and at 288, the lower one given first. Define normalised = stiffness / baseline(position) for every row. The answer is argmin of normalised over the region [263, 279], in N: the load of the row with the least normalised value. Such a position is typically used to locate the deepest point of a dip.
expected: 276 N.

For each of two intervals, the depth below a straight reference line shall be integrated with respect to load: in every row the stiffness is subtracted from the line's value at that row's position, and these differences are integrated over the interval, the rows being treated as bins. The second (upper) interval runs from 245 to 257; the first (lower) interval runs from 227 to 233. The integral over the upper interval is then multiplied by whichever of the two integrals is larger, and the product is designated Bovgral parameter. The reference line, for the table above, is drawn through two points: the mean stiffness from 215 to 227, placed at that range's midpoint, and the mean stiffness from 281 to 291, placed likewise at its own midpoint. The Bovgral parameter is 15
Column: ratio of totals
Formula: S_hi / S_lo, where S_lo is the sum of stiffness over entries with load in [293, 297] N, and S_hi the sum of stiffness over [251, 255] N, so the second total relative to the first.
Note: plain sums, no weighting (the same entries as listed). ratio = 1.0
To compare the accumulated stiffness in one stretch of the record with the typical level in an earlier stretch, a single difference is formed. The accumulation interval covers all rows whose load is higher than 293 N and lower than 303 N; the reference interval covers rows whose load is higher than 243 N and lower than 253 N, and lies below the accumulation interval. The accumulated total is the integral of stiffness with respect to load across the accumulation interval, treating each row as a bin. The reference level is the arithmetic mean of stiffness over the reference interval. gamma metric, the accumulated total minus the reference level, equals 58.0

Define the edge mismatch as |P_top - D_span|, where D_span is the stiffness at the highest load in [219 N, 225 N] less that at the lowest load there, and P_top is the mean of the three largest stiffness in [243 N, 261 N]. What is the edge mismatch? 5.7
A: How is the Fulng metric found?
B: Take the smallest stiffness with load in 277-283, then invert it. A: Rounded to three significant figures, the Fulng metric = 0.162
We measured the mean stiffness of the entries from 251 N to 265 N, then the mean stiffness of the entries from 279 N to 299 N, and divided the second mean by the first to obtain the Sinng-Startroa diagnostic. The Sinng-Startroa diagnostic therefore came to 0.977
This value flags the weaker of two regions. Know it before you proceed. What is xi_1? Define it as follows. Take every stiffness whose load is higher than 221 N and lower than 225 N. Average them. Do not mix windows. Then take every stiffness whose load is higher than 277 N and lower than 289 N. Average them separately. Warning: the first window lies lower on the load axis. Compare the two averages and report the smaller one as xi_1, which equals 6.21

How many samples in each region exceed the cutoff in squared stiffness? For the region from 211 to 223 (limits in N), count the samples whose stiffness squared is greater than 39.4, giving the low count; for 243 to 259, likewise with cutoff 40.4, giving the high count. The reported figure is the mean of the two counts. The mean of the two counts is 5.0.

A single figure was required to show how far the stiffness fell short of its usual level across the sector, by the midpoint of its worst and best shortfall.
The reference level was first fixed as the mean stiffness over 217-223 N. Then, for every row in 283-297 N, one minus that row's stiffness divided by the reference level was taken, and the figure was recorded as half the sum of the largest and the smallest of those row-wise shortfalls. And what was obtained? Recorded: -0.013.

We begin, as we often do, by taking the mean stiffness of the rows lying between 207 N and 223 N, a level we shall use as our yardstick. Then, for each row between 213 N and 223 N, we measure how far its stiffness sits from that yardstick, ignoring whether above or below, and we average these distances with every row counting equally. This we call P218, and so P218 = 0.17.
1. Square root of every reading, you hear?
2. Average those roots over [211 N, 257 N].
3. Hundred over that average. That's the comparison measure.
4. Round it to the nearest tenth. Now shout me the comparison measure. 39.3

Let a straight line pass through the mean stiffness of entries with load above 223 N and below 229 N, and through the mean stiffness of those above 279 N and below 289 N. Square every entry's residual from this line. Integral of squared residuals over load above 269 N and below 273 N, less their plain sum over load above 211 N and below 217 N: -1.2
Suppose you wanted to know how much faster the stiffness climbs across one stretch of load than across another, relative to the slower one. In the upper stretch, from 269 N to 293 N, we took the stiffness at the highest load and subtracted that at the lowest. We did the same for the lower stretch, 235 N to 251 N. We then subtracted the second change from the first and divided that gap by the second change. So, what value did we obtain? -1.1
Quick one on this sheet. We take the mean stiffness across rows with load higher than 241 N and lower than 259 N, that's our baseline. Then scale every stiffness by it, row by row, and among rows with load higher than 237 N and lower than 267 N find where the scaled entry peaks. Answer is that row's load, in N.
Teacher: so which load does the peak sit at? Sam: 250 N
